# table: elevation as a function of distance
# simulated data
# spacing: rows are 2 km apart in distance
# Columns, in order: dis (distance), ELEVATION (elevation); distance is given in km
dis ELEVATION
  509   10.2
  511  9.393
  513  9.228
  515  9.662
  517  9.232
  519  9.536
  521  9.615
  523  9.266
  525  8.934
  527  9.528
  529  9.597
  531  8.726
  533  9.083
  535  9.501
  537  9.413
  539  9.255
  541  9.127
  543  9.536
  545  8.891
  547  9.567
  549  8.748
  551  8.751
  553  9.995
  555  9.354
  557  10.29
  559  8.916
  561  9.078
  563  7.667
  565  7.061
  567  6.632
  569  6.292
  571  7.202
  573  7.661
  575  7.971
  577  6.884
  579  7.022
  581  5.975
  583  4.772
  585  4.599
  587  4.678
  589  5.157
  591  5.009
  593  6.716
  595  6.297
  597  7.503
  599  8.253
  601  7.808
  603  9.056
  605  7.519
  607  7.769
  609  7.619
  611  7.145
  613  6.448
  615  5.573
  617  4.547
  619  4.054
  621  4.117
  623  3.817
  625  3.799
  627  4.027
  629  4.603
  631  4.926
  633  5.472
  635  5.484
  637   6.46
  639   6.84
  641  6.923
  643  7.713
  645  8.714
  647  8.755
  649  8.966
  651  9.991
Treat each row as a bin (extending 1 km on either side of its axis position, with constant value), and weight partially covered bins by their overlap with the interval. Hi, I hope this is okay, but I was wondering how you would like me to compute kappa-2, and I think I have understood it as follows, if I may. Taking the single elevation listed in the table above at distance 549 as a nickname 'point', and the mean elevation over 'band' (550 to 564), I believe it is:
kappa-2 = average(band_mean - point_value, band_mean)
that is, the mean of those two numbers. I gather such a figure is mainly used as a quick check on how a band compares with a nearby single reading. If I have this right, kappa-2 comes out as 5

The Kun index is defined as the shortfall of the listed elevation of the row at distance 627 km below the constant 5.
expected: 1.0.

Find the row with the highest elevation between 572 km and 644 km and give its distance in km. 603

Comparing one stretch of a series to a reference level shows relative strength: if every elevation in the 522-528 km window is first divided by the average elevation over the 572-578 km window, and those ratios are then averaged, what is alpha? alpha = 1.23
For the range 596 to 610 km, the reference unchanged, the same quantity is 1.06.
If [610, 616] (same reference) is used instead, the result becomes 0.85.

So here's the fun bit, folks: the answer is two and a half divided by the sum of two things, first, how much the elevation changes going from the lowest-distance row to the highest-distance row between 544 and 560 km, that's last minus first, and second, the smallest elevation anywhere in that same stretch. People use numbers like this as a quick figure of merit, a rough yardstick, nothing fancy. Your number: 0.28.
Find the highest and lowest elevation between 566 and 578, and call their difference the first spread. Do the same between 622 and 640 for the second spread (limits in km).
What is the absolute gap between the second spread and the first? 1.4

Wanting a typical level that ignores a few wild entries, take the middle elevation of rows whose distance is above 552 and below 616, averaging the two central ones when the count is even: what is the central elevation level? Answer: 7.2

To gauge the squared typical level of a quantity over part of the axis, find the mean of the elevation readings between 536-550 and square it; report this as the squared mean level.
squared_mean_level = 85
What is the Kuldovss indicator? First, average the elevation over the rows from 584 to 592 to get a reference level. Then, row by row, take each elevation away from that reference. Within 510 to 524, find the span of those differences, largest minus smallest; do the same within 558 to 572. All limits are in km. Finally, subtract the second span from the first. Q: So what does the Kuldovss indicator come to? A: -2.4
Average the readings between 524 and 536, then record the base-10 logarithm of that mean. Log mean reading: 0.965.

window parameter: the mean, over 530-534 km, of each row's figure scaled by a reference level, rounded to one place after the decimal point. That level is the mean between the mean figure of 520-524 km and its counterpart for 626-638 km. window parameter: 1.2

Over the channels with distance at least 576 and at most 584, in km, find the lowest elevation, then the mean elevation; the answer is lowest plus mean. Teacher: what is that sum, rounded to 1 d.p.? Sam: 10.9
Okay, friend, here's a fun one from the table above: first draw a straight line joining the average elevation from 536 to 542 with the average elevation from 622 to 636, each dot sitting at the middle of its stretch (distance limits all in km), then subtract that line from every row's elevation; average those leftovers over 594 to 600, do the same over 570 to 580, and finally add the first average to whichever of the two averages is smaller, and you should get 1.1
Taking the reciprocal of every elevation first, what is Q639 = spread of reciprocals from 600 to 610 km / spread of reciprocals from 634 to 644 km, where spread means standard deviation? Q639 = 0.47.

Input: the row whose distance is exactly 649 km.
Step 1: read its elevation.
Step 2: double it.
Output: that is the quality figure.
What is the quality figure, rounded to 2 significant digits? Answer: 18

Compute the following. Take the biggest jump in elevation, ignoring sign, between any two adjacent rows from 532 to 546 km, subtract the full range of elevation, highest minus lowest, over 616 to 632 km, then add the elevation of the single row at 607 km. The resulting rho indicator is 7.3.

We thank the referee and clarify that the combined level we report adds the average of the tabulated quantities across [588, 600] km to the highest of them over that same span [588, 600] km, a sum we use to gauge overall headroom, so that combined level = 15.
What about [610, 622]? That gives 12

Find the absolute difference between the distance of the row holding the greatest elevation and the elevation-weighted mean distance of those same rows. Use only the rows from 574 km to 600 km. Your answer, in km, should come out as 11.9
